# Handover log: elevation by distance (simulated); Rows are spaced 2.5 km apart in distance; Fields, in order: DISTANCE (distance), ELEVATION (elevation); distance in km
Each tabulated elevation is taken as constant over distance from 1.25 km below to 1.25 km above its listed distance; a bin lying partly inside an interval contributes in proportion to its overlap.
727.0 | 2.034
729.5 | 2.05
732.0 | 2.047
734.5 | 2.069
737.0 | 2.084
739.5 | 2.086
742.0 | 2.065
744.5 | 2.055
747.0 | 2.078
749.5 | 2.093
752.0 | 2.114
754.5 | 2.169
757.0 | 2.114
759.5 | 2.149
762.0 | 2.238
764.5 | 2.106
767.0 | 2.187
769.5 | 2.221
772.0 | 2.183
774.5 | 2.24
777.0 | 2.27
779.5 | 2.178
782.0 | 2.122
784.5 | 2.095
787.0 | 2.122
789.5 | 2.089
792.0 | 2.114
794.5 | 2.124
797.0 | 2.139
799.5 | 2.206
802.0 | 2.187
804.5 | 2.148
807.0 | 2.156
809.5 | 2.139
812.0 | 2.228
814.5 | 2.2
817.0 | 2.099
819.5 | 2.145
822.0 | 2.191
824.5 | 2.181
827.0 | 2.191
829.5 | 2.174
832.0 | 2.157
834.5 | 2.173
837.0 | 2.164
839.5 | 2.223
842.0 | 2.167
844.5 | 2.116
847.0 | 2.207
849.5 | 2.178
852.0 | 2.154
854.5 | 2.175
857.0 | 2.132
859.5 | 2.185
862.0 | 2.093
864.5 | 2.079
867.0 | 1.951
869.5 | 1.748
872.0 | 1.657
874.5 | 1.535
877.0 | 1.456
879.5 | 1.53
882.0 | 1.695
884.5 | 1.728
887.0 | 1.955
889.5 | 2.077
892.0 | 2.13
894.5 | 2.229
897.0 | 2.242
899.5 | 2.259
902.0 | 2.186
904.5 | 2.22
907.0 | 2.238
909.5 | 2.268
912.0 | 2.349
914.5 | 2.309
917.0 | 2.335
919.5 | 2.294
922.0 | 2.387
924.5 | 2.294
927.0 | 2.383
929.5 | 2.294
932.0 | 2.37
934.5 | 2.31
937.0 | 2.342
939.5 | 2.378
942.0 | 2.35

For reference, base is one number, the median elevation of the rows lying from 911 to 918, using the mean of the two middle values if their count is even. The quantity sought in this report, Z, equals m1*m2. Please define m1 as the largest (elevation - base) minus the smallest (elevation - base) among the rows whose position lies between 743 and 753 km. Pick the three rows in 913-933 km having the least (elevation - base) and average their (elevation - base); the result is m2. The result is 0.00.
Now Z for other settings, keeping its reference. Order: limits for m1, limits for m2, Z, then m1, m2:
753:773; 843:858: -0.03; 0.13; -0.20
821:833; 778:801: -0.01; 0.03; -0.24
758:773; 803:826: -0.03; 0.13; -0.21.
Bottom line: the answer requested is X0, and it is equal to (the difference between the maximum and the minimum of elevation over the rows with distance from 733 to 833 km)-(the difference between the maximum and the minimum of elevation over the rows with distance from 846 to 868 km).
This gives -0.04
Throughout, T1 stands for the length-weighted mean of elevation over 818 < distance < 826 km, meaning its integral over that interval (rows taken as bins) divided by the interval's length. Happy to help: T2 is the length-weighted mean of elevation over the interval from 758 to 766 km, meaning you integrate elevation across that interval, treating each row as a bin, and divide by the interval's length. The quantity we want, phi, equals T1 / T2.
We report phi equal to 1.00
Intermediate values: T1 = 2.17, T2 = 2.16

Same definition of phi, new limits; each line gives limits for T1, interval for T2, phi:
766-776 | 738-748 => 1.07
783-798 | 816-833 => 0.98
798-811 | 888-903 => 0.99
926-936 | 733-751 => 1.13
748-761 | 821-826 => 0.97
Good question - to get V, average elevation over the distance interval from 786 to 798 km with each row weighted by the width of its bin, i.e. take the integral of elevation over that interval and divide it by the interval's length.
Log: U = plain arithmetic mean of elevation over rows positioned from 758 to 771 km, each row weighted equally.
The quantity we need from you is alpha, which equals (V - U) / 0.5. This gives -0.13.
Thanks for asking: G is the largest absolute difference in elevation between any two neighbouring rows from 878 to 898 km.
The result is 0.23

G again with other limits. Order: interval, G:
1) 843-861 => 0.09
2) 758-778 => 0.13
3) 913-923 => 0.09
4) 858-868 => 0.13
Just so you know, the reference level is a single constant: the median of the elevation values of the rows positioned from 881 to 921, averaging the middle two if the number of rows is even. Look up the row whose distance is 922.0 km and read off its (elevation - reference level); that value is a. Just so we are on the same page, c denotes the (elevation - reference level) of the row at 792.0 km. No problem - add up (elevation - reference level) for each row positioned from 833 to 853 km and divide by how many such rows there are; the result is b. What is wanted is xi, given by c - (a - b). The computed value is -0.33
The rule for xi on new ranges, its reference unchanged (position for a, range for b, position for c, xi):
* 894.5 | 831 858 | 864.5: -0.22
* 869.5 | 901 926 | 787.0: 0.43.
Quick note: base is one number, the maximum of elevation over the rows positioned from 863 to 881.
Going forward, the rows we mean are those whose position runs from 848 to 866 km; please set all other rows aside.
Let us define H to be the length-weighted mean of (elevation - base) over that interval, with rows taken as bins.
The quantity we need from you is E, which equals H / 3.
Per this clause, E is 0.021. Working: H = 0.06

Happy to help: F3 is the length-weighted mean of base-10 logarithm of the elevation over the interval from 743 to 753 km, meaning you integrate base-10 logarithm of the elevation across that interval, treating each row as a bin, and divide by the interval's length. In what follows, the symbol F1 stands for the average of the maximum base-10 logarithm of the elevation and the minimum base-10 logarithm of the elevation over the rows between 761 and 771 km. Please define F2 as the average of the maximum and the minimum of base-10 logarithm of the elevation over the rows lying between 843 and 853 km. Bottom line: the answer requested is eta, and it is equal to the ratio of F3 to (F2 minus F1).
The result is -159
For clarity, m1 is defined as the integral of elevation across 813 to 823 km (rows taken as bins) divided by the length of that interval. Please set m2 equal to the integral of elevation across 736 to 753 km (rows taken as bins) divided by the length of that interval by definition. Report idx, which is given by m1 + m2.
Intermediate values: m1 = 2.16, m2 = 2.08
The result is 4.24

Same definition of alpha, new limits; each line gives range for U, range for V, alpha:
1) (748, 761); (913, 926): 0.40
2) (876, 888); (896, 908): 1.11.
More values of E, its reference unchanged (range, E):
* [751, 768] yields 0.025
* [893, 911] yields 0.052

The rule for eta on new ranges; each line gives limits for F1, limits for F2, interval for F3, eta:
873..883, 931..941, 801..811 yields 2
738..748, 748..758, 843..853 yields 27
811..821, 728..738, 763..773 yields -17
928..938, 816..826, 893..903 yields -10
